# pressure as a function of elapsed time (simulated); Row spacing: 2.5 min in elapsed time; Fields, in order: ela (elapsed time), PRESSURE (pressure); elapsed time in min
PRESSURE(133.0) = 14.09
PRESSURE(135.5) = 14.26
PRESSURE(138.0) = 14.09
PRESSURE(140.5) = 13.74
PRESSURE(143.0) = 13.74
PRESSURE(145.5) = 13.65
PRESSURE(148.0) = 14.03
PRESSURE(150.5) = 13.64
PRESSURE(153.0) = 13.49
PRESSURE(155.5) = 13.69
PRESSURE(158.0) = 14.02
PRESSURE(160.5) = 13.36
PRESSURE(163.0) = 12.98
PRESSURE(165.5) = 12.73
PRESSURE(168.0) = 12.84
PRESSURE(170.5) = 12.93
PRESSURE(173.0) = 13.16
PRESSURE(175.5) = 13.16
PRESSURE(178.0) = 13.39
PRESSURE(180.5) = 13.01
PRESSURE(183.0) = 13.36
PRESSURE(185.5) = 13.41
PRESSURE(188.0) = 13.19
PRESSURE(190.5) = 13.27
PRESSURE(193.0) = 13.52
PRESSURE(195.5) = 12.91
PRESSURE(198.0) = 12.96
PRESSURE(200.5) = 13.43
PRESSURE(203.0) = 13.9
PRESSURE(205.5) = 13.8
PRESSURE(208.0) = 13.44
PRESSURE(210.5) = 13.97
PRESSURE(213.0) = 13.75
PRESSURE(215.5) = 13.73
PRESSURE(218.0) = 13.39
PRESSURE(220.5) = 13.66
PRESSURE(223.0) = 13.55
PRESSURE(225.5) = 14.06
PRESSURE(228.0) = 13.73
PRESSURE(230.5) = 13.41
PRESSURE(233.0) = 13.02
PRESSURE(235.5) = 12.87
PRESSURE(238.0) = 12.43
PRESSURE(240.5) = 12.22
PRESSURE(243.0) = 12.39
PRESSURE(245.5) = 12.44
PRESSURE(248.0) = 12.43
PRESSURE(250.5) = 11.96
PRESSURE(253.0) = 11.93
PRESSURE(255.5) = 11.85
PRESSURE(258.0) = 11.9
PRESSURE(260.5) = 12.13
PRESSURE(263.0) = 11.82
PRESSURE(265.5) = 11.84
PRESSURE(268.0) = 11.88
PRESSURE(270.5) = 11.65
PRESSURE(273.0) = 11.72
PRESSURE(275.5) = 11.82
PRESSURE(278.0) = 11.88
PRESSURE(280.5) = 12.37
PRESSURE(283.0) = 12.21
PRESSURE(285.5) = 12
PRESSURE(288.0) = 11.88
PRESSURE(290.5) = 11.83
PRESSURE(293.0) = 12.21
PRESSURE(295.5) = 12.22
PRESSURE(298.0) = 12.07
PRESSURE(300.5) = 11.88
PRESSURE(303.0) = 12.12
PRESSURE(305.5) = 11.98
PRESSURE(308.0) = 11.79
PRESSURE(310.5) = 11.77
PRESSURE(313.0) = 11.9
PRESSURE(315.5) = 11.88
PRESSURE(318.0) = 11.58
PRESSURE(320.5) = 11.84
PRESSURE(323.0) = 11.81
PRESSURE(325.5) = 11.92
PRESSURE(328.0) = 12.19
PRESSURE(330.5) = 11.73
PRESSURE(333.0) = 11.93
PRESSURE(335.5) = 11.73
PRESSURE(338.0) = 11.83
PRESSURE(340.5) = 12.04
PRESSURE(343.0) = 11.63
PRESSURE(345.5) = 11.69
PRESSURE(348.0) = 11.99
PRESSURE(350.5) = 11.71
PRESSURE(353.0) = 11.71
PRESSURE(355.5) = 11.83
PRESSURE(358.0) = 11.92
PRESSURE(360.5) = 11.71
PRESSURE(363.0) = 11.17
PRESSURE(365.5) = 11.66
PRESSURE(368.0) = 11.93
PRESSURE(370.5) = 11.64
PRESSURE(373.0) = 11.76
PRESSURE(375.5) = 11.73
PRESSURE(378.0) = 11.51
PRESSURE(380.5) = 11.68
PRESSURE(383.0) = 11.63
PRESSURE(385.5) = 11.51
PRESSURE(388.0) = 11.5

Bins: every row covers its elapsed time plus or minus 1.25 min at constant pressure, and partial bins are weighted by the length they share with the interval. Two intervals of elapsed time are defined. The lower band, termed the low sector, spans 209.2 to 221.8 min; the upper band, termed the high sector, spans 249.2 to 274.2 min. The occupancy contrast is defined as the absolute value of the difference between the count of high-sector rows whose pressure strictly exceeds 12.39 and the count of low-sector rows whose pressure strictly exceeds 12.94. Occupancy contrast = 5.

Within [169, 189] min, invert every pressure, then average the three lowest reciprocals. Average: 0.075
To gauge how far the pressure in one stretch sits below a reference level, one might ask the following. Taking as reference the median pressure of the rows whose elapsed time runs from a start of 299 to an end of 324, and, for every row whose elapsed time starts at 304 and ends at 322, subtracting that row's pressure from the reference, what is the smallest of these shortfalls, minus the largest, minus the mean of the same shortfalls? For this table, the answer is -0.44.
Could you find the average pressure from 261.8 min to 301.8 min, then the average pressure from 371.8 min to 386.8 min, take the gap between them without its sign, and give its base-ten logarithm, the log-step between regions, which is -0.5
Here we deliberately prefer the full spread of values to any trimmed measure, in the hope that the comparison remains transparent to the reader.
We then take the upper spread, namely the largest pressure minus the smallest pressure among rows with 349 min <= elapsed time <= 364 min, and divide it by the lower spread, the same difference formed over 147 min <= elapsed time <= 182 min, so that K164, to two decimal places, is 0.58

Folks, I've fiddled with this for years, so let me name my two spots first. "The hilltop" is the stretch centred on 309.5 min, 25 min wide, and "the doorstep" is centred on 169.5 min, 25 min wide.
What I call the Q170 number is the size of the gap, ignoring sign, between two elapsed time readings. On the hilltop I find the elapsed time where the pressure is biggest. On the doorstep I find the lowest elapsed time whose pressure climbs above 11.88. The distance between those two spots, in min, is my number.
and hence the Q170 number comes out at 145.0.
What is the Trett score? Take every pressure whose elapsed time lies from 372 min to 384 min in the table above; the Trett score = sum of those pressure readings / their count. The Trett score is 11.7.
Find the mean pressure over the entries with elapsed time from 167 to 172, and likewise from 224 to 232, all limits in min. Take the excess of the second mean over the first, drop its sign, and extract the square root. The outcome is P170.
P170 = 0.9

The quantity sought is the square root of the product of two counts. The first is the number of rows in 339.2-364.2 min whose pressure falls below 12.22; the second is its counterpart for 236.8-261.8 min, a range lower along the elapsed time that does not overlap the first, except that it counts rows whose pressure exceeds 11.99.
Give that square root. 7.7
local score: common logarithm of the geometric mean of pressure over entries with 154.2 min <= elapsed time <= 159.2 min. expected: 1.14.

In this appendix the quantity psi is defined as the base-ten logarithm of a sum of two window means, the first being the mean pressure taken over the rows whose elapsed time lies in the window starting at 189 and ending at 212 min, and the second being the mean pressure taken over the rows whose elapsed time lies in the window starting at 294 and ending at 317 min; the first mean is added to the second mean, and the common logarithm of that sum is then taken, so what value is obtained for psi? 1.41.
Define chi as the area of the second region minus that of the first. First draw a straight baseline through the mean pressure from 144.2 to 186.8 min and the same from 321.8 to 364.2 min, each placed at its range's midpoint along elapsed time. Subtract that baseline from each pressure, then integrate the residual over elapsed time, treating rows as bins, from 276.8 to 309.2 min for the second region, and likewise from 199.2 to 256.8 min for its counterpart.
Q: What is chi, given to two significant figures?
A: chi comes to -24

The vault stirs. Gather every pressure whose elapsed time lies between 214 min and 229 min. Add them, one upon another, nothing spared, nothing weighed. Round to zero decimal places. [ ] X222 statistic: 82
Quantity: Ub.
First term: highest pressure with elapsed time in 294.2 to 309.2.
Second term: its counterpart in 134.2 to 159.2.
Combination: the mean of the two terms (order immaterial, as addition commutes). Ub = 13.2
